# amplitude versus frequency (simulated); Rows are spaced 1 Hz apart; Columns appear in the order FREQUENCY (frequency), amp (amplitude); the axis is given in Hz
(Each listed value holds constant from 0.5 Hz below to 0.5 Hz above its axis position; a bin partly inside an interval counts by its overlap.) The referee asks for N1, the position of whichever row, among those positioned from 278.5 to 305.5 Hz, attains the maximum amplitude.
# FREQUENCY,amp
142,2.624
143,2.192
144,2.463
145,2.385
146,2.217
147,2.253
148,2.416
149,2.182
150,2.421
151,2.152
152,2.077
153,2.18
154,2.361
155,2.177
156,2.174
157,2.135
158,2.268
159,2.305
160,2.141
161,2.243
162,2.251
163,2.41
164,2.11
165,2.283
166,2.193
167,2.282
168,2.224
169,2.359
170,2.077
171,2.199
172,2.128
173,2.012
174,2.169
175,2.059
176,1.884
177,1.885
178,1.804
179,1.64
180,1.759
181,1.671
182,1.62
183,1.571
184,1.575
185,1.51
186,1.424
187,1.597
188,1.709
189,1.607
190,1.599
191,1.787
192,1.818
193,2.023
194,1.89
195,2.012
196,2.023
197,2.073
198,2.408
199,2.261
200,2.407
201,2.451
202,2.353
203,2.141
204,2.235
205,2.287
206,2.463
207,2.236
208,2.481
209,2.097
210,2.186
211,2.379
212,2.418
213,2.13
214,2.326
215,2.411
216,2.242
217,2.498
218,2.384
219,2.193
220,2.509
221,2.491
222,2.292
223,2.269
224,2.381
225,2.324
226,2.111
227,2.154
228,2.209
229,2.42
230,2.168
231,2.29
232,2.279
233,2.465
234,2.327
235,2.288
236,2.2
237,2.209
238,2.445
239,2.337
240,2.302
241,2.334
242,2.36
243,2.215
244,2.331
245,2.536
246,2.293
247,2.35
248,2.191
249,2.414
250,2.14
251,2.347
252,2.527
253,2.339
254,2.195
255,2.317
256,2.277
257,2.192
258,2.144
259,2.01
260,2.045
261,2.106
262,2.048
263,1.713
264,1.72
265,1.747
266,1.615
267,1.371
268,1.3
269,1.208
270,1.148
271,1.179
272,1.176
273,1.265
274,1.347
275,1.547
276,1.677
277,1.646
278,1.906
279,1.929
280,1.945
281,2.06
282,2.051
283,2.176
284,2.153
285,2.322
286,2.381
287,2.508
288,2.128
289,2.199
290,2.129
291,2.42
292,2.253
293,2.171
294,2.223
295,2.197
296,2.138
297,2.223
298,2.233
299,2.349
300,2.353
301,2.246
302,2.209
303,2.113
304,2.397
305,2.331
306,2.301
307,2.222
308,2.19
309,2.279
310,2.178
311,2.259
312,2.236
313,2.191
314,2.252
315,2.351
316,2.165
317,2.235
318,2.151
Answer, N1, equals 287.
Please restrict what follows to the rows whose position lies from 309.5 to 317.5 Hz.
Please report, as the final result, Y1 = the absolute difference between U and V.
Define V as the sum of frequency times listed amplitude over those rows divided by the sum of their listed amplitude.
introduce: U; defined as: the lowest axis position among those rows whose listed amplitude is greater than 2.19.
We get 2.5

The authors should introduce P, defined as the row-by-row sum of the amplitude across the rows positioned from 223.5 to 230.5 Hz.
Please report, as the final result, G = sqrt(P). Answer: 3.97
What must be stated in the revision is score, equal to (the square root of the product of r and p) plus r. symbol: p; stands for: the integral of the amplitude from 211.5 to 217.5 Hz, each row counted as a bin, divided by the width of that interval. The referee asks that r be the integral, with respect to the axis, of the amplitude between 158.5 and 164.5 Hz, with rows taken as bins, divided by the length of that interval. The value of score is 4.53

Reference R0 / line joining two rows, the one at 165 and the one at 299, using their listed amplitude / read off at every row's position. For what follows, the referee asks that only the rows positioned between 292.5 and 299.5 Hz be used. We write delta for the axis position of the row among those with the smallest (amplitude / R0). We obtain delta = 296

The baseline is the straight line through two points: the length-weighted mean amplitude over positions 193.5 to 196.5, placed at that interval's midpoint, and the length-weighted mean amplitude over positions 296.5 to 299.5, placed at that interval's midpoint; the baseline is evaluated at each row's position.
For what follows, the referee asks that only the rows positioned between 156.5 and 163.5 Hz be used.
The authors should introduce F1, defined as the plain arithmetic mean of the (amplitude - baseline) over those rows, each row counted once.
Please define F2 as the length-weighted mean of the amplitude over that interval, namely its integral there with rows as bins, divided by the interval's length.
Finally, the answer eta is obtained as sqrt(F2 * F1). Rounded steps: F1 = 0.38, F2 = 2.25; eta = 0.92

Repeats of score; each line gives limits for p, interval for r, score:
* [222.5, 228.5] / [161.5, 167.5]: 4.50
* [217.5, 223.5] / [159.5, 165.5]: 4.54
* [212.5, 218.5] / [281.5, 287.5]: 4.56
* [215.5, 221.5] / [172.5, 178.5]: 4.14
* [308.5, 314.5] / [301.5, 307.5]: 4.51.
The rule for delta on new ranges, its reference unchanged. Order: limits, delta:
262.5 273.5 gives 270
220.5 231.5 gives 226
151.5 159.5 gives 152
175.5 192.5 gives 186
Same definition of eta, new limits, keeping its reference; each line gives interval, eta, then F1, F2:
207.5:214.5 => 0.78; 0.27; 2.29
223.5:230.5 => 0.65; 0.19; 2.25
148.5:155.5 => 0.91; 0.37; 2.22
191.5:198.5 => 0.35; 0.06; 2.04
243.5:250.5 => 0.68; 0.20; 2.32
